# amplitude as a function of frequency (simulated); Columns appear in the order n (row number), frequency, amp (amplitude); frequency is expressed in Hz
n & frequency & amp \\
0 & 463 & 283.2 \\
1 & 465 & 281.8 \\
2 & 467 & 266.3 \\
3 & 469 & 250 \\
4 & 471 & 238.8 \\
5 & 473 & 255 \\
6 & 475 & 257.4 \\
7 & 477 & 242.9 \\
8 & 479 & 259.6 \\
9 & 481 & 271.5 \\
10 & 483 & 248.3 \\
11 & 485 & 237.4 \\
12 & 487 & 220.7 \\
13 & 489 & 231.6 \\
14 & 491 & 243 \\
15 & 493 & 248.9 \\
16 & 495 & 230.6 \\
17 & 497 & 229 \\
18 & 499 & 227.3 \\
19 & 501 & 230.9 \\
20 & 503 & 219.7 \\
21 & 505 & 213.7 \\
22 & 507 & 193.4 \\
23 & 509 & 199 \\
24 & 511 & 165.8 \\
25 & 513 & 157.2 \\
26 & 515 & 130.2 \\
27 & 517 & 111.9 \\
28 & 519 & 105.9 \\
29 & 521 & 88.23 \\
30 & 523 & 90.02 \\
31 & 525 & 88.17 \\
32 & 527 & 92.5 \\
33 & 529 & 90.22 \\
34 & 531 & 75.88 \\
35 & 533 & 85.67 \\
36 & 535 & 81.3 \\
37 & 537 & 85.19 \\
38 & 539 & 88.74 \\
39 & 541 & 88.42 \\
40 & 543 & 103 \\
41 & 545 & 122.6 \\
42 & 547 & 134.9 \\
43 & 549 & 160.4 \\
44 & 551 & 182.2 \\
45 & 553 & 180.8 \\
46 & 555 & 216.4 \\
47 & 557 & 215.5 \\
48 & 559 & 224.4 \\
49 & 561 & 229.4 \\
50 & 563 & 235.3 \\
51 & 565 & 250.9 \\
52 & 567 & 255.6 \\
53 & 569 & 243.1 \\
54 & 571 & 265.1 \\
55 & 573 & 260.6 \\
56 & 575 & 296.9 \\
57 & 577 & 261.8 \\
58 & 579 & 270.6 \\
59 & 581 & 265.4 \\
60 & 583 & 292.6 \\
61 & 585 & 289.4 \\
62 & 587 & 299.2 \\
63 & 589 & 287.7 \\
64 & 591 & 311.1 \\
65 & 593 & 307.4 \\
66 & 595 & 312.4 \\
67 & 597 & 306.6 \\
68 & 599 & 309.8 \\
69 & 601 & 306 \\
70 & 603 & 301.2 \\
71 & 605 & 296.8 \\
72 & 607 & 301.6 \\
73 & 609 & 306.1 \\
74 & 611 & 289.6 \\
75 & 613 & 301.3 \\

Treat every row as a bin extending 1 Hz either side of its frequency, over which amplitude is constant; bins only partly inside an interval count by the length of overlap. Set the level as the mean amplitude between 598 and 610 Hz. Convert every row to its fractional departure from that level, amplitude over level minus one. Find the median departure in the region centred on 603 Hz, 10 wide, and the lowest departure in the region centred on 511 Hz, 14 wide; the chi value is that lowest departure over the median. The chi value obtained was 97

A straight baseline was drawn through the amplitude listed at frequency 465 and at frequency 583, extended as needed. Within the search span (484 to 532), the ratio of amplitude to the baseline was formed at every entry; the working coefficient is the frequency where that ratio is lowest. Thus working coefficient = 531 Hz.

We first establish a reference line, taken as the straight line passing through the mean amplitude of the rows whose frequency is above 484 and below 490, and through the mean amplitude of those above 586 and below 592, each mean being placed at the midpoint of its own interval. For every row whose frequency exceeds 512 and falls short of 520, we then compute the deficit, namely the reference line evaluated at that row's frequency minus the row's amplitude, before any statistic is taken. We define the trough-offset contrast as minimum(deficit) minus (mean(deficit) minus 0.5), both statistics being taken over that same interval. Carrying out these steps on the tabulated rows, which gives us -32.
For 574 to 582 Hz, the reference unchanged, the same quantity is -25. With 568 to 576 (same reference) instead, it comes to -28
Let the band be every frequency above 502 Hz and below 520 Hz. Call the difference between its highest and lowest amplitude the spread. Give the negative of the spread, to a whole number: -114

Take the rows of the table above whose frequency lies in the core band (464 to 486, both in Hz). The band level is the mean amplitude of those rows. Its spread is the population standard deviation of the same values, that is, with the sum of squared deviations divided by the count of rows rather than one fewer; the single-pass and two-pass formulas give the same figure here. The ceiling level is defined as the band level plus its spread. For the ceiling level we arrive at 269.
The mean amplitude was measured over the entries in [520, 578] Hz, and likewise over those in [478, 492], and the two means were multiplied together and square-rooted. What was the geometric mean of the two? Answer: 201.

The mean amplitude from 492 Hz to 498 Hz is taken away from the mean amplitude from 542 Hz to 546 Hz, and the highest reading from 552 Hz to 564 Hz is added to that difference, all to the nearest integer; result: 112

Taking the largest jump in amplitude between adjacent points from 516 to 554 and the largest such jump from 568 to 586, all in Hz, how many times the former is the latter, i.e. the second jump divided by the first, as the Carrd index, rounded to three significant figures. 1.42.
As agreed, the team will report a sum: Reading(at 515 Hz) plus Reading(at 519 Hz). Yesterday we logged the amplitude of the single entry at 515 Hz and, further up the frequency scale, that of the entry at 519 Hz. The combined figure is 236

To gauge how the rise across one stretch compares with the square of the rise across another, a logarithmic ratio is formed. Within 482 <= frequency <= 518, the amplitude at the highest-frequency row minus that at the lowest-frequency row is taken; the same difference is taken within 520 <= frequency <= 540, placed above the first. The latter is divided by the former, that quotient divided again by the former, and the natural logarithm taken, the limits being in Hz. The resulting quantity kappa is -11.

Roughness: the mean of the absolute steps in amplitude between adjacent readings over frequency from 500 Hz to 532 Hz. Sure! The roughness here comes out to 11.9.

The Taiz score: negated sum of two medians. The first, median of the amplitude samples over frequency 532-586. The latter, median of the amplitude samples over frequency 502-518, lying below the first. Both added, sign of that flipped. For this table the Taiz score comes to -404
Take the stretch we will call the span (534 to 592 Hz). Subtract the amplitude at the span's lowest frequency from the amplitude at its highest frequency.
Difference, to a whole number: 230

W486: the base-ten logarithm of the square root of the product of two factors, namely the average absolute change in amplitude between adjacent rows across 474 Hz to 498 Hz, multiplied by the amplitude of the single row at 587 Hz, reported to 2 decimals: 1.79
